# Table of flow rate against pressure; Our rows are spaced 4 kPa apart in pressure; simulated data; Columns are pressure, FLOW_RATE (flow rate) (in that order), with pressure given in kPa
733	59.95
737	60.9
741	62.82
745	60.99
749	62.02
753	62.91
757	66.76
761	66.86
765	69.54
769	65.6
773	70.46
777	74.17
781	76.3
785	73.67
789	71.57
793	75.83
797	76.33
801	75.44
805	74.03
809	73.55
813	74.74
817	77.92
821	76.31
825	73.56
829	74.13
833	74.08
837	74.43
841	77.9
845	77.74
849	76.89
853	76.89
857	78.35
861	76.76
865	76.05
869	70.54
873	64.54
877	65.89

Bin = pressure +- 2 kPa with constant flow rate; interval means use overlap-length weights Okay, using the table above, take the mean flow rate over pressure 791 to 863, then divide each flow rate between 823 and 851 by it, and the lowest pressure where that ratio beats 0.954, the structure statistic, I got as 825 kPa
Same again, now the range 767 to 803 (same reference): 777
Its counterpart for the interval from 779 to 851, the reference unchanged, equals 781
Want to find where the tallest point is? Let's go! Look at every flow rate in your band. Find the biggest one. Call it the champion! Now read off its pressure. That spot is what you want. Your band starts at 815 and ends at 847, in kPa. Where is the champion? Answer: 817 kPa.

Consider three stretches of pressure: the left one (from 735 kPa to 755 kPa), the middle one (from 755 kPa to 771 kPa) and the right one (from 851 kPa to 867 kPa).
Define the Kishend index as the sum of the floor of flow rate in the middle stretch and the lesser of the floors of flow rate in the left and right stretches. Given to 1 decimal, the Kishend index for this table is 126.5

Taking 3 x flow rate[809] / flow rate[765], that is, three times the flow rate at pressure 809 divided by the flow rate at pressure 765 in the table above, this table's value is 3.17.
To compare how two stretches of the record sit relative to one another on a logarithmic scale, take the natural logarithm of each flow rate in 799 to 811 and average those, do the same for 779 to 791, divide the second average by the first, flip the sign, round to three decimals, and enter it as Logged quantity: -0.998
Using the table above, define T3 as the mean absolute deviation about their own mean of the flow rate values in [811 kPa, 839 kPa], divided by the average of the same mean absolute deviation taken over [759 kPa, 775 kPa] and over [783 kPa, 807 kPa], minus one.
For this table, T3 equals -0.27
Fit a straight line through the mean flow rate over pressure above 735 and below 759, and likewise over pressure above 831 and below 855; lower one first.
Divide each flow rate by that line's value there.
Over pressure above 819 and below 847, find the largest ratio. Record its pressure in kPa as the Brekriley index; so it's 821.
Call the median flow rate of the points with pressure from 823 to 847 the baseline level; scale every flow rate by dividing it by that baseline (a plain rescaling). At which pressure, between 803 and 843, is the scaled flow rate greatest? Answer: 817 kPa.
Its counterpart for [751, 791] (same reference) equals 781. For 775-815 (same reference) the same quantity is 797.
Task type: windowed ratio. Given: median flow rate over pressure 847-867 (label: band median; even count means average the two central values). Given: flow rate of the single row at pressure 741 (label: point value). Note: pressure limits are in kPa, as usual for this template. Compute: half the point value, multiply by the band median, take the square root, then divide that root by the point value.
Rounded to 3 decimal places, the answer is 0.782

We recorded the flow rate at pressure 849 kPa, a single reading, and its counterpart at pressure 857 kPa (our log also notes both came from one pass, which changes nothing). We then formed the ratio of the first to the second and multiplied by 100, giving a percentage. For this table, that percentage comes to 98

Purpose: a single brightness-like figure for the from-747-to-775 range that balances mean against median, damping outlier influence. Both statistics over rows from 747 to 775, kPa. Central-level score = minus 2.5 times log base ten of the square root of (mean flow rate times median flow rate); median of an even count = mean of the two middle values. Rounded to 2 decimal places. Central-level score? -4.56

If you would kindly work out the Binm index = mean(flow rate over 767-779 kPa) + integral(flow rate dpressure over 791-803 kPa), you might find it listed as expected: 980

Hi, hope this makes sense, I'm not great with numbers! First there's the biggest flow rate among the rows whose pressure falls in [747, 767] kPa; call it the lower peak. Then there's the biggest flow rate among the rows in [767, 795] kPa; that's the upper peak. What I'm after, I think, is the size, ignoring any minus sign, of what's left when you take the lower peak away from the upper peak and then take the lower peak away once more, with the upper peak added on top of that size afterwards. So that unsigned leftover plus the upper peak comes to 139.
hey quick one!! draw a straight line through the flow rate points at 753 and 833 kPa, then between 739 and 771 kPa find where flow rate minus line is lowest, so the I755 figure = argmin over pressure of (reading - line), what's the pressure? 745 kPa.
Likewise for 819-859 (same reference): 837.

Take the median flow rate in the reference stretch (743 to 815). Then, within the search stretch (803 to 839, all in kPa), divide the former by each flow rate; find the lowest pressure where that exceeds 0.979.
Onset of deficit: 805 kPa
